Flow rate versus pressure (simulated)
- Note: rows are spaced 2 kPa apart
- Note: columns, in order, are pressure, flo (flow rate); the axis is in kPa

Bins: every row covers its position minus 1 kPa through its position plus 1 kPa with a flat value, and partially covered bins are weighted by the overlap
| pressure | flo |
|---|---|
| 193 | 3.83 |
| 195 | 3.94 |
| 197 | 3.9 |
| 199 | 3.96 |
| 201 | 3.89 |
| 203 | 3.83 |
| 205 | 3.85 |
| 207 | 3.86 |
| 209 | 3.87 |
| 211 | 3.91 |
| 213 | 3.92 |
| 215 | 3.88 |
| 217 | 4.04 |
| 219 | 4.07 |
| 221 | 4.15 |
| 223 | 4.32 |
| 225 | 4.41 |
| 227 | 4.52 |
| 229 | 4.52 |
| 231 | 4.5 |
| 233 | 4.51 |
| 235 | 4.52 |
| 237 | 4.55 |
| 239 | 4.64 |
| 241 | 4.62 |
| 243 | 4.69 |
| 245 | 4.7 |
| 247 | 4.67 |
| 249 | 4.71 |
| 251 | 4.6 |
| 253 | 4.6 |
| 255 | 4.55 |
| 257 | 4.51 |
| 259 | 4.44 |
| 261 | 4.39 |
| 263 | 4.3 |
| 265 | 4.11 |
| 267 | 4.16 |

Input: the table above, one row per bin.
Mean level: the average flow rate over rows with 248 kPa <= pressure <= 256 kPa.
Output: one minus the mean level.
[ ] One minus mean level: -3.6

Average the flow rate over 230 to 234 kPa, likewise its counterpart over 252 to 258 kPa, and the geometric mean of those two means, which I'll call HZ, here 4.53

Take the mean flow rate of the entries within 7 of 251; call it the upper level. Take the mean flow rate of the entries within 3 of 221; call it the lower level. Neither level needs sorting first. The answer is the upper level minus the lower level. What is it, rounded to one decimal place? 0.4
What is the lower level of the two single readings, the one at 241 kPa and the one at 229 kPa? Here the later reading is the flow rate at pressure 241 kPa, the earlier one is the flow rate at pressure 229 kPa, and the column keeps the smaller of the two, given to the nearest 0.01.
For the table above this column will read 4.52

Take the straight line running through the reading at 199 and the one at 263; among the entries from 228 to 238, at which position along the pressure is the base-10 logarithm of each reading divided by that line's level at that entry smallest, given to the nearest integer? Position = 235 kPa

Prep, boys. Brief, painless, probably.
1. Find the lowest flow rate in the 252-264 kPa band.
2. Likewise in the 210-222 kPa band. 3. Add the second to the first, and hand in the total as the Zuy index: 8.18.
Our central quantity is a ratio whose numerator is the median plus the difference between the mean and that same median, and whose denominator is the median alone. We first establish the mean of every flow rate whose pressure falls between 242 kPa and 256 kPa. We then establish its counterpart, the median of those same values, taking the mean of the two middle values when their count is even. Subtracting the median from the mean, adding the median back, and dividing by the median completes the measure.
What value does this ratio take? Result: 0.99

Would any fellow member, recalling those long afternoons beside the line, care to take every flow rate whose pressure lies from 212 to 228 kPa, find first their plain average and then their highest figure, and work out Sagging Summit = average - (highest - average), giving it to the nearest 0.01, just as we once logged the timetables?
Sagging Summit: 3.81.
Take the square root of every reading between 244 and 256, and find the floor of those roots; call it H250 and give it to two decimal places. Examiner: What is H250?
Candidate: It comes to 2.13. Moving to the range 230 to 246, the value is 2.12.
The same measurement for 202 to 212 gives 1.96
